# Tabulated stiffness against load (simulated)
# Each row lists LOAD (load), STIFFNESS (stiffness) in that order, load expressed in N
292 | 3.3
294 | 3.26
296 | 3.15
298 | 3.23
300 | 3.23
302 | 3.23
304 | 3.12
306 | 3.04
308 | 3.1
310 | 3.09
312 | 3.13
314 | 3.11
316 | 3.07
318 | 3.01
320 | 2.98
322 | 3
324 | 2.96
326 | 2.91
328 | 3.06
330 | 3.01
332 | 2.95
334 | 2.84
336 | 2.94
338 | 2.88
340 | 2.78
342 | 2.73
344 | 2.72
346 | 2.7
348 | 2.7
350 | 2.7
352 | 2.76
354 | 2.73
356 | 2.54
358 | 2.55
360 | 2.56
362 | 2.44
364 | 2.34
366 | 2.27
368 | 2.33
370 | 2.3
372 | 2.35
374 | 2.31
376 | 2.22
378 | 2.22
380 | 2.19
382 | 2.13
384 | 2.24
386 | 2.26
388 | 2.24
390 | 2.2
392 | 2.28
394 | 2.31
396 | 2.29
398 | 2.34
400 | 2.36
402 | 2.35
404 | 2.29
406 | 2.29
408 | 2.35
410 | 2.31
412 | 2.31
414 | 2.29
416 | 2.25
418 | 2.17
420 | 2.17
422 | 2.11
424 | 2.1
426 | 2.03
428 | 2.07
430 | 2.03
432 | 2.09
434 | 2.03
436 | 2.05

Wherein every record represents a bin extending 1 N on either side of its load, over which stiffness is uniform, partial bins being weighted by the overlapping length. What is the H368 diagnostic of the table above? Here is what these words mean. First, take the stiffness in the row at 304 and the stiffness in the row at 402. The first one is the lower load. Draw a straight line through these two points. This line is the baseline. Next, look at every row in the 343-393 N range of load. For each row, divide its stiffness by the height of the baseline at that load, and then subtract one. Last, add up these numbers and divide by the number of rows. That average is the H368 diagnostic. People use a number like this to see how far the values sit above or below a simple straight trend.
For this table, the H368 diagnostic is -0.08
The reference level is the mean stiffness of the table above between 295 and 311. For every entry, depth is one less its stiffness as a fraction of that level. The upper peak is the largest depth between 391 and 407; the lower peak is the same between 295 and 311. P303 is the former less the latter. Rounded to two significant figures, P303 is 0.24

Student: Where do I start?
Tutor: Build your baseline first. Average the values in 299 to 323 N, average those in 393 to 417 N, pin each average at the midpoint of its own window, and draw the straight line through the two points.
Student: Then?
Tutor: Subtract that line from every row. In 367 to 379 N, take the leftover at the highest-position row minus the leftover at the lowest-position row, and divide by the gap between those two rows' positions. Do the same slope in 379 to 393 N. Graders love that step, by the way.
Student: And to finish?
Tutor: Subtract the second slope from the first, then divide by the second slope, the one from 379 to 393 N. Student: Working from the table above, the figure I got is -1.2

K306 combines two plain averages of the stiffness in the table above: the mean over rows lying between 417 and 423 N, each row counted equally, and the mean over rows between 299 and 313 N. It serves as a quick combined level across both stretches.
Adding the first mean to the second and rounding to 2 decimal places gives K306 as 5.28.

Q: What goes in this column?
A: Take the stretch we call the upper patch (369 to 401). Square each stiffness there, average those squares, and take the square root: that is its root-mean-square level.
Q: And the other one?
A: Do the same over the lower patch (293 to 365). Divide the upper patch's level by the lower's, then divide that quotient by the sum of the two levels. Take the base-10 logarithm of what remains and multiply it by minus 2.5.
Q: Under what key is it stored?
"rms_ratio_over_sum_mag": 2.06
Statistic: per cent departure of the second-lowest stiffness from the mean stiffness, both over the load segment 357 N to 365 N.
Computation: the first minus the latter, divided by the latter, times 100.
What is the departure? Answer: -1.3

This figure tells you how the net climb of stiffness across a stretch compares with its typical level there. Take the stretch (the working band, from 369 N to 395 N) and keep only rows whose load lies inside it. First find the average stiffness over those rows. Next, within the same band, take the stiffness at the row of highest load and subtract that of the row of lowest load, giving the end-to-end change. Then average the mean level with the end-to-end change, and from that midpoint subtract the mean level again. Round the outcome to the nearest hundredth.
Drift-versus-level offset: -1.12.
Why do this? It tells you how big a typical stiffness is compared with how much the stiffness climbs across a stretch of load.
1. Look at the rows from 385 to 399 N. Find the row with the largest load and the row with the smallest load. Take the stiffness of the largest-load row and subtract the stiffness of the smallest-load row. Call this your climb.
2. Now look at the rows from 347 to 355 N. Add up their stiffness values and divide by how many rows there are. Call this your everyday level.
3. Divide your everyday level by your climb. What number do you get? 34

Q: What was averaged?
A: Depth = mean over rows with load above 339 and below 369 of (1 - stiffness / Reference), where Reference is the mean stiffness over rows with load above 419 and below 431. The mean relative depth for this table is -0.24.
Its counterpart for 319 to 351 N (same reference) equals -0.37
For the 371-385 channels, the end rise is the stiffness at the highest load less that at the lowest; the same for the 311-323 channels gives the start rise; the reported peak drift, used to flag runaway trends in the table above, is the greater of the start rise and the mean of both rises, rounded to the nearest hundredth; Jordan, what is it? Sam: -0.12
